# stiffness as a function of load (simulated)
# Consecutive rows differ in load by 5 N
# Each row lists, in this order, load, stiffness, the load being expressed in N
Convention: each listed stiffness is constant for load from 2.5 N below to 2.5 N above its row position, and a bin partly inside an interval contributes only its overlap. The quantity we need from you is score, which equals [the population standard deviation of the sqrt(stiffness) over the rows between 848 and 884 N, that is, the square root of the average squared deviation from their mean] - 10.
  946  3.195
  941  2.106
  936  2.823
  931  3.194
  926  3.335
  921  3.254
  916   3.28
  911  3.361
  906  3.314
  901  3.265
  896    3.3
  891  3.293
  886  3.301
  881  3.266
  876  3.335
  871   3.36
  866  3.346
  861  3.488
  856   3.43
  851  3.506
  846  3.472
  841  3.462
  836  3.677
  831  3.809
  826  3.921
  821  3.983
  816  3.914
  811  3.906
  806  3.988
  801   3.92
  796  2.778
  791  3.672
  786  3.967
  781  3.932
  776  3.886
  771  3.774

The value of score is -9.98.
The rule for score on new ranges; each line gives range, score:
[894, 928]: -9.99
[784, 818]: -9.89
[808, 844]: -9.96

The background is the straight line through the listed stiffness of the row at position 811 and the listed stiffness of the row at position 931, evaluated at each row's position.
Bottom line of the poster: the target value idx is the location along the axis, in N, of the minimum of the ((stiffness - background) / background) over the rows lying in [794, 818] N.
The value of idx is 796 N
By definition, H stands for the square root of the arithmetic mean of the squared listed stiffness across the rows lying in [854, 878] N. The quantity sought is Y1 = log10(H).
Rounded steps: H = 3.4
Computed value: 0.530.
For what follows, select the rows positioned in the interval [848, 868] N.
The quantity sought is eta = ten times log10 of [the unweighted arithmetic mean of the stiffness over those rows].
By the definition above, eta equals 5.37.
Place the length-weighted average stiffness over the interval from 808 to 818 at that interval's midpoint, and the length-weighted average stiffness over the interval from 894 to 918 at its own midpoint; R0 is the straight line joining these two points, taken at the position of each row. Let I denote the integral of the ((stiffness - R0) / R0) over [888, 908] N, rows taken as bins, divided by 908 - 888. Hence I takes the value -0.02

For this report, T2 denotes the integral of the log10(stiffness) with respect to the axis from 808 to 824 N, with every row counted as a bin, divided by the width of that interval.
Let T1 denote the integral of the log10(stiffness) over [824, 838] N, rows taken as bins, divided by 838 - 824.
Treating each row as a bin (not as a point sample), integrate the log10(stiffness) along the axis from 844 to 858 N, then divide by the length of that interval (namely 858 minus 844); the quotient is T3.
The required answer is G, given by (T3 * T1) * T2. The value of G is 0.19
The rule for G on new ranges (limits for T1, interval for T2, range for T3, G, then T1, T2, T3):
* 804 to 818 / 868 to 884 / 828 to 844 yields 0.17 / 0.595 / 0.521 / 0.562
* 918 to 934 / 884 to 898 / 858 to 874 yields 0.14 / 0.511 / 0.518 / 0.531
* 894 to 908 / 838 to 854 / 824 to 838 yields 0.16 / 0.517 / 0.542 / 0.580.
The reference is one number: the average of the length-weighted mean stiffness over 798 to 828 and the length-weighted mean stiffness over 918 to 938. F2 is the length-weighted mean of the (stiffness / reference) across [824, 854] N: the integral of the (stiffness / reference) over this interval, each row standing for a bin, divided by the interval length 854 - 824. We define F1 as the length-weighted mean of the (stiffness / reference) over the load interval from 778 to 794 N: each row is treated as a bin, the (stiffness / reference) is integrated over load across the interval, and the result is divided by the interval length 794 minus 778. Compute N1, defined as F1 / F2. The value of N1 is 1.05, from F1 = 1.08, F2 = 1.03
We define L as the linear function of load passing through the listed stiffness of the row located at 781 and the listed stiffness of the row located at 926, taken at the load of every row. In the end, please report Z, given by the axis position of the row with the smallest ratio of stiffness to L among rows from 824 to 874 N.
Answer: 866 N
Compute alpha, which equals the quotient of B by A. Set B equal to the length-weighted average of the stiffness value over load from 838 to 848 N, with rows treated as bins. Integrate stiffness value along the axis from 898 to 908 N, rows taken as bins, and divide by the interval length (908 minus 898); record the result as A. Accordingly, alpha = 1.06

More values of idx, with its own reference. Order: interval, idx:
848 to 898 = 866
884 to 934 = 886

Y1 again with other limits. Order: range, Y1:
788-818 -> 0.571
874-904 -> 0.518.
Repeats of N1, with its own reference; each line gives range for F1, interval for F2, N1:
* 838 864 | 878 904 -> 1.06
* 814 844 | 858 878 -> 1.12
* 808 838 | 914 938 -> 1.22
